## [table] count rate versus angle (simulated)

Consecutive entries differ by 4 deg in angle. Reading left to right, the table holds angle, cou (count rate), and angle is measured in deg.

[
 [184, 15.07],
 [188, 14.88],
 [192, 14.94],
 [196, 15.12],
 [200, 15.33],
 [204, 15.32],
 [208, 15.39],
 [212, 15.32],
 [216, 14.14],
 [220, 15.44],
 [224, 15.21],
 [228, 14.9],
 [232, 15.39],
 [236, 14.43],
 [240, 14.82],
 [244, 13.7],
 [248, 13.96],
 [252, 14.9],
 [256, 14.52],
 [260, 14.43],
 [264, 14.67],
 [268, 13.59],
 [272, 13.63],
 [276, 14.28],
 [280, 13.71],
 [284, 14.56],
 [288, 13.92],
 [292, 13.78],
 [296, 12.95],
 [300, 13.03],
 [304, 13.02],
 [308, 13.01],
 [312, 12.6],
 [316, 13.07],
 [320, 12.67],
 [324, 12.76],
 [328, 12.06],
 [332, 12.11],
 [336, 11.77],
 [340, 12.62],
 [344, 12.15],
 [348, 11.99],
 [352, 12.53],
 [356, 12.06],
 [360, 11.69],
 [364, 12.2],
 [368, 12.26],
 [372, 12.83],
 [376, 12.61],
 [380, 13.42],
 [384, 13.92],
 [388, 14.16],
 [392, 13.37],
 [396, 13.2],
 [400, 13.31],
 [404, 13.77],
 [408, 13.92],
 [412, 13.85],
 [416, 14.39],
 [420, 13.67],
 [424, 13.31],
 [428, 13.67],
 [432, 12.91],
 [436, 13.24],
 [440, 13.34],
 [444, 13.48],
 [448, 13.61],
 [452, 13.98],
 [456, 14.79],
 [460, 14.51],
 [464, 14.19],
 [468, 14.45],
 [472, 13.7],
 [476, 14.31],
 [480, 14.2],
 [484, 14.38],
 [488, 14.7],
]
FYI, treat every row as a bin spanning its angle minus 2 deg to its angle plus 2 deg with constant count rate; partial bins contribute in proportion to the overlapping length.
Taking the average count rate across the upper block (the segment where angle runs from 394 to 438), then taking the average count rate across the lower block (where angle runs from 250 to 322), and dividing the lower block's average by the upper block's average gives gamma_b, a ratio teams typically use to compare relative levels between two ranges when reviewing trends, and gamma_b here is 1.01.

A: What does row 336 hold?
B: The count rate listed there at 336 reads 11.77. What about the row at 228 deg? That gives 14.9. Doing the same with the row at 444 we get 13.48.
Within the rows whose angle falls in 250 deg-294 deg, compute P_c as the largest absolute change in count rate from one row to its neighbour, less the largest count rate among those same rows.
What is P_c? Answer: -13.82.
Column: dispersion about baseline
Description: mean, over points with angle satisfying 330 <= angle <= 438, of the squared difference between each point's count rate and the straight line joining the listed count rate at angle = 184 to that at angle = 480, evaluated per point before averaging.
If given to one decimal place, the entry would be 2.9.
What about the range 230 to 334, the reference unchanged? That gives 1.9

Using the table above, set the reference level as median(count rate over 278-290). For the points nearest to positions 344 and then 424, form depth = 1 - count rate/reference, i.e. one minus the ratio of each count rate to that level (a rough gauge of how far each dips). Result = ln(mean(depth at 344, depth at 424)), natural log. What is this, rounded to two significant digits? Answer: -2.5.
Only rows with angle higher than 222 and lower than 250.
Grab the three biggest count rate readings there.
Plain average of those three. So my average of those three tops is 15.2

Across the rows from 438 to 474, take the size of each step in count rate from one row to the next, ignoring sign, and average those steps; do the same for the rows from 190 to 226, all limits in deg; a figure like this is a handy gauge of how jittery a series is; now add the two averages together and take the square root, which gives 0.888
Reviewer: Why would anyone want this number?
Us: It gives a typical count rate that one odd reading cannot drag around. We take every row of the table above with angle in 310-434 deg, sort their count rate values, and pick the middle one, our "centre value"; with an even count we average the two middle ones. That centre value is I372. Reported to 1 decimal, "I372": 12.8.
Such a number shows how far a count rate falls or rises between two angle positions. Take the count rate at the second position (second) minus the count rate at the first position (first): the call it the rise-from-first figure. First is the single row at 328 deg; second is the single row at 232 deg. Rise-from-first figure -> 3.3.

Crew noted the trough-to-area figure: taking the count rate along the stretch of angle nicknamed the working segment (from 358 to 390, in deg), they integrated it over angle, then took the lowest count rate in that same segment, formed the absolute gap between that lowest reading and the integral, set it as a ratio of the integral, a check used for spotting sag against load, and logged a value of 0.972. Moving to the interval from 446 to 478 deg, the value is 0.970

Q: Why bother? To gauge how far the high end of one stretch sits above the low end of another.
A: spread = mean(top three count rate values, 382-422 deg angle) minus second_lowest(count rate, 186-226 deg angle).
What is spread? -0.7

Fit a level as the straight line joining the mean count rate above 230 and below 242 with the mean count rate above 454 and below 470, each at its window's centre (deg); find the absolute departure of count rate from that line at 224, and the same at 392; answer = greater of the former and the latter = 1.2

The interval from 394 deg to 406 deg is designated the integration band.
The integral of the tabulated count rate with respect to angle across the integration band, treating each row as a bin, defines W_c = 161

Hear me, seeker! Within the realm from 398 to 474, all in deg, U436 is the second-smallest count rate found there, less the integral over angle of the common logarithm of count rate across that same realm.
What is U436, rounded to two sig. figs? -73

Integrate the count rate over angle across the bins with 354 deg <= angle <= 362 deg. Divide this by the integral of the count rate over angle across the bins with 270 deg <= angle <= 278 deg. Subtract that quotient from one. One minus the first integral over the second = 0.15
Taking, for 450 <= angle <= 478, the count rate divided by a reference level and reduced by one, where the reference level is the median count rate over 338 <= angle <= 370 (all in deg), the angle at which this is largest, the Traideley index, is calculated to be 456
